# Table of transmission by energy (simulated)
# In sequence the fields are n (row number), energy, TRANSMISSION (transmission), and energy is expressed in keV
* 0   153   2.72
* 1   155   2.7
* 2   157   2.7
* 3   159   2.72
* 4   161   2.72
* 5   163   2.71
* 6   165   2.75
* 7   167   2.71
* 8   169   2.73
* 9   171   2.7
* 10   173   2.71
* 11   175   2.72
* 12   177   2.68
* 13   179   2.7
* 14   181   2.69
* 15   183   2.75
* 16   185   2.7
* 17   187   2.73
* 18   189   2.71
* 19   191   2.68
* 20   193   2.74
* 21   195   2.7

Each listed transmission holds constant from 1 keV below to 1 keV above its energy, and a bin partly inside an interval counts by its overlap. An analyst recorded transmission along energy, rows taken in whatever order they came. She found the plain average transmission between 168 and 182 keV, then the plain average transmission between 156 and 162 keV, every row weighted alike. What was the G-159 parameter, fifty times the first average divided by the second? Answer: 49.83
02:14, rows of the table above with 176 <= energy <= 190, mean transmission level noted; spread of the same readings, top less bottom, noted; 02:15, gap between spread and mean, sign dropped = 2.64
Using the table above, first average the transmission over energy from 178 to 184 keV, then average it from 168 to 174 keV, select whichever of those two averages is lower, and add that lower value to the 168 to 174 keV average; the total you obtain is 5.43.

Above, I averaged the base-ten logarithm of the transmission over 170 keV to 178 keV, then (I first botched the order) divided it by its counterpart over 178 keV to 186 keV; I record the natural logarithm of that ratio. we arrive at -0.0028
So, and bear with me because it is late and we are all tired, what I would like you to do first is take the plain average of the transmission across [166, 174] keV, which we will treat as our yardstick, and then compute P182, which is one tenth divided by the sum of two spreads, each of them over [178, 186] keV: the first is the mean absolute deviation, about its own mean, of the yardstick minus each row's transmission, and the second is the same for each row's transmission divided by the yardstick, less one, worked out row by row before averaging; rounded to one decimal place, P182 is 3.7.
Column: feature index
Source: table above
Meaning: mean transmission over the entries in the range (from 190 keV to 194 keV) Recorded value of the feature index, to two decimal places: 2.71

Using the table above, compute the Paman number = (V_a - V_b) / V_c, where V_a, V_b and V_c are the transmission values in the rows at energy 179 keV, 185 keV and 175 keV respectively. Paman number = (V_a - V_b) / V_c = 0.000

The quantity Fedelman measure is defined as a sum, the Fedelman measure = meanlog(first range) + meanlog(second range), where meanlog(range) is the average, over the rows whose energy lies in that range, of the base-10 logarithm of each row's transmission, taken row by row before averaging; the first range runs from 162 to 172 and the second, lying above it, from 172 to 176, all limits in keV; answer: 0.868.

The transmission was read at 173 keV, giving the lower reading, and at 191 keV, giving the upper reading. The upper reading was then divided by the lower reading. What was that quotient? 0.99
